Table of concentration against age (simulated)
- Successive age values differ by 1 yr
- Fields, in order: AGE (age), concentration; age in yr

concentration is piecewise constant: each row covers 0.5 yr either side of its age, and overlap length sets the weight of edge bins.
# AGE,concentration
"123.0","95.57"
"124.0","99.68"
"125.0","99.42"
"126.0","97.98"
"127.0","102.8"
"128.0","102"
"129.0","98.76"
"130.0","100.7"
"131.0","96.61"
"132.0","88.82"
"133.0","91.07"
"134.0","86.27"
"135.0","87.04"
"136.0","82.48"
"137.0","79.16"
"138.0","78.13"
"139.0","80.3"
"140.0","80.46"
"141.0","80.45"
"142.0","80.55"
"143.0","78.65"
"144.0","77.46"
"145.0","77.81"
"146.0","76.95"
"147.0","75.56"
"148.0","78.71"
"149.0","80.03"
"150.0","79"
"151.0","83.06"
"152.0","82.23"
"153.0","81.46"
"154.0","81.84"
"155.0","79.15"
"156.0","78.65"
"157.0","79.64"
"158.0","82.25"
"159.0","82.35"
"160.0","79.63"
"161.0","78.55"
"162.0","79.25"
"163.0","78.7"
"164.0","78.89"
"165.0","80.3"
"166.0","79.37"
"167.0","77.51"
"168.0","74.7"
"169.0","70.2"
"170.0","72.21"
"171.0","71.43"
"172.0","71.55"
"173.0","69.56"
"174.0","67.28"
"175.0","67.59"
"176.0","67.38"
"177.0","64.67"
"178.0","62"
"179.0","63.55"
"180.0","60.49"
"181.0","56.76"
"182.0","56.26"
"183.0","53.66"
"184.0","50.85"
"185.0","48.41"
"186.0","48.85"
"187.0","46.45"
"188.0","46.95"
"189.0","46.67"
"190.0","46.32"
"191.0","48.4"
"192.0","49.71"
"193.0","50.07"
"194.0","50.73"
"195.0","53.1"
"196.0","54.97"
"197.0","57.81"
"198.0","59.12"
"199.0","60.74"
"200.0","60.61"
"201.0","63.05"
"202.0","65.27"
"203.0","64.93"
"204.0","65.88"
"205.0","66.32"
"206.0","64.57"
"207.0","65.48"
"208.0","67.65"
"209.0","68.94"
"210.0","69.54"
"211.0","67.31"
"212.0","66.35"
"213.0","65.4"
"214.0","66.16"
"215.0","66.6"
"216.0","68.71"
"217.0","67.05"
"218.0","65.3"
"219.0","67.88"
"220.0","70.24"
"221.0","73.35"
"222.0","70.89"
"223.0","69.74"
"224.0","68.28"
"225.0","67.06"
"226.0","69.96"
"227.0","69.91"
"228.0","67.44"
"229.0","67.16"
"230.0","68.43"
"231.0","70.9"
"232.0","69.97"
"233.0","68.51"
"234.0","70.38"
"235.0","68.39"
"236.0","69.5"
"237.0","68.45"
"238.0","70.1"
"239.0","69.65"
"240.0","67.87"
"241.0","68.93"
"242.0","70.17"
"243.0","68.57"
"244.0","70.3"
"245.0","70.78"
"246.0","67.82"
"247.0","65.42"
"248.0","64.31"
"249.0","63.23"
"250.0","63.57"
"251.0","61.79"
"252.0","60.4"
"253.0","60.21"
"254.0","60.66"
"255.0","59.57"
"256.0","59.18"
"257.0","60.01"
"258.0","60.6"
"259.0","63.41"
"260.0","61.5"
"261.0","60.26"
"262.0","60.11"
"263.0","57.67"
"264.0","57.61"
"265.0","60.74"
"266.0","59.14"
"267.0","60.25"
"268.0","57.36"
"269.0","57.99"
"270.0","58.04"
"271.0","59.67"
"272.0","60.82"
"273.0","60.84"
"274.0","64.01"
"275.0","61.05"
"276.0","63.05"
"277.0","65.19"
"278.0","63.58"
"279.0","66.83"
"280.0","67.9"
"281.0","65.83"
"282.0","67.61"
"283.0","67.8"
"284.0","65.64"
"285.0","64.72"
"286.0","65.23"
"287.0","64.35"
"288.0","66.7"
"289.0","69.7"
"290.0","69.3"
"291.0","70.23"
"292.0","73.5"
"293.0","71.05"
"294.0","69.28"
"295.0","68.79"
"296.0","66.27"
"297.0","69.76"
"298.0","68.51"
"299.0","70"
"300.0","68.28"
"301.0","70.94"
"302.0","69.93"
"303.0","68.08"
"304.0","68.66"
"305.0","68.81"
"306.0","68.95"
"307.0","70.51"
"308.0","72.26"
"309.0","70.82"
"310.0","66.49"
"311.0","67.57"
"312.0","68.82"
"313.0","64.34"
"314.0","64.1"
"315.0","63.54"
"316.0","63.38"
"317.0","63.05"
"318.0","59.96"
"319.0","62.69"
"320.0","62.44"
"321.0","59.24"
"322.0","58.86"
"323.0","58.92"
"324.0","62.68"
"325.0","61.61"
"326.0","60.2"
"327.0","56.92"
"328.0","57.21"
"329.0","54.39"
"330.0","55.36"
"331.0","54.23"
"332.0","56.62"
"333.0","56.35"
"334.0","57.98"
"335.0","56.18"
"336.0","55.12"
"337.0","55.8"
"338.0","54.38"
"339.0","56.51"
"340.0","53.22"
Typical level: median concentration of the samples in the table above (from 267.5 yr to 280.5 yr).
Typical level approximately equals 61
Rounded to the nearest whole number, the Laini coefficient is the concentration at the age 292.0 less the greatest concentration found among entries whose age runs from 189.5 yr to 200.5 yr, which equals 13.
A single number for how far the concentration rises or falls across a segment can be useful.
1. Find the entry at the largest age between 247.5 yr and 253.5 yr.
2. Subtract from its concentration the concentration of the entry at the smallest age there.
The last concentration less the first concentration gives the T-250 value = -4.1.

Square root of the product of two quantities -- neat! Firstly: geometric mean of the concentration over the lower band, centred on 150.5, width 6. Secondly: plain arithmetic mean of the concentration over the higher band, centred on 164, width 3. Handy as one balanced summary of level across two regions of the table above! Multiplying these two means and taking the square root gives 80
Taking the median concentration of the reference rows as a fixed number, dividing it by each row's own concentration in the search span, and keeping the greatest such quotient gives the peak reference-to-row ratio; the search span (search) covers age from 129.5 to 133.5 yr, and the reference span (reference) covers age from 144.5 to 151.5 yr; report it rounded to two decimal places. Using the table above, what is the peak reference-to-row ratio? 0.89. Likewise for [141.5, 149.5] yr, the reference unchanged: 1.04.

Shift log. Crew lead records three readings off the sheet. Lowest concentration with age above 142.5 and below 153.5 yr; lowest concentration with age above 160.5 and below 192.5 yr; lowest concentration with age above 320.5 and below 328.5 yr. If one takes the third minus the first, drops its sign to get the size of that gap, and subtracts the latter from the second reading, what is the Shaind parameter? 28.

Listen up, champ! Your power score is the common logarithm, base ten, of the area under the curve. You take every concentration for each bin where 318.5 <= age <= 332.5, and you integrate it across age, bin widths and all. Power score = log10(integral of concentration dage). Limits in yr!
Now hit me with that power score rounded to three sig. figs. 2.91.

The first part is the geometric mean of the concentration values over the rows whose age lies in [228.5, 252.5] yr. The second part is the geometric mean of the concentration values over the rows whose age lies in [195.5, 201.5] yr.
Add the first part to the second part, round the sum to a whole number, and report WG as 127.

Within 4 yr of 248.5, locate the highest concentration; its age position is 245.0 yr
